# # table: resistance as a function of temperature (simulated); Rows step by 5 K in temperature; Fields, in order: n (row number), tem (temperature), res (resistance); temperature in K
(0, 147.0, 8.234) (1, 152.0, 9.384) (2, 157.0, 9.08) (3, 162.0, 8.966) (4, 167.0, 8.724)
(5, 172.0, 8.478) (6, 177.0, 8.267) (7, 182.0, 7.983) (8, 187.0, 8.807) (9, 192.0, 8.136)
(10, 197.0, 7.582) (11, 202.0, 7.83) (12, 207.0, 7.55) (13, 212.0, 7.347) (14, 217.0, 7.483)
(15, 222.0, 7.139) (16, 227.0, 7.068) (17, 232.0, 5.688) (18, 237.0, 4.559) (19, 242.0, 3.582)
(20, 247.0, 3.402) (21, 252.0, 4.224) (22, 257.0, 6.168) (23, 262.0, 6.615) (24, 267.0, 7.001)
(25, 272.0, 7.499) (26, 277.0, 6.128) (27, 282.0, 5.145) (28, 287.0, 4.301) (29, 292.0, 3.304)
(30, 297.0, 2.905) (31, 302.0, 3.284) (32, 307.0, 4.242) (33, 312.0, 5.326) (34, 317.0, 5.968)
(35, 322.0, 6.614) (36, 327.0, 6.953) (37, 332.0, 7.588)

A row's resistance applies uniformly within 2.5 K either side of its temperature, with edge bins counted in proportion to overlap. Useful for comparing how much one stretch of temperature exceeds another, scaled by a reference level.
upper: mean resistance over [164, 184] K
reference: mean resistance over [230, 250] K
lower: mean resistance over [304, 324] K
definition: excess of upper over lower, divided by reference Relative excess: 0.7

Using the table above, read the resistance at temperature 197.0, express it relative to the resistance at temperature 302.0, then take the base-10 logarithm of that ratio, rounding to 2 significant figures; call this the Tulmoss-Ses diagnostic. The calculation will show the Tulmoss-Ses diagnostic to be 0.36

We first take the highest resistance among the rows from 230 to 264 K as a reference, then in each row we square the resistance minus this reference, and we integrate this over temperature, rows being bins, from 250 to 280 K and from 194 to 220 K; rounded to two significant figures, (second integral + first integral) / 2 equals 29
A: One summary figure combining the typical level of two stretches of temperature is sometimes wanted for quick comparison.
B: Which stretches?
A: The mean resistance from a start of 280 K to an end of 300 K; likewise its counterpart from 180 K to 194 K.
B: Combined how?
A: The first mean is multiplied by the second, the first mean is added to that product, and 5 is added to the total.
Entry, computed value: 41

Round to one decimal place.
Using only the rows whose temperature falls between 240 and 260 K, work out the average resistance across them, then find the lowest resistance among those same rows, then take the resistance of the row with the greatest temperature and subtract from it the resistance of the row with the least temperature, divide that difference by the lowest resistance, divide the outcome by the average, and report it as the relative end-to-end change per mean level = 0.2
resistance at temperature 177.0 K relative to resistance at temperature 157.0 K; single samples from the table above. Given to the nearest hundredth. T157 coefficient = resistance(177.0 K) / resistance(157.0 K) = 0.91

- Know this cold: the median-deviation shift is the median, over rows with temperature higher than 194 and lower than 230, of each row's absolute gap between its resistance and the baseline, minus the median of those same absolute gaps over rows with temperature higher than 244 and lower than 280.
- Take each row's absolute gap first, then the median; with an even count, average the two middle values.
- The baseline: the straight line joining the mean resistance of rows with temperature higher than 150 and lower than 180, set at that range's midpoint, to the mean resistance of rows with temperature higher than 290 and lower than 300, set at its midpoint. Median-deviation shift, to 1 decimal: -1.4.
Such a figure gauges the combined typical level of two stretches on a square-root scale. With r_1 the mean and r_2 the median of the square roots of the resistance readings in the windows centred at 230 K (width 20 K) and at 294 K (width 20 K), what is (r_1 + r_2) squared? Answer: 18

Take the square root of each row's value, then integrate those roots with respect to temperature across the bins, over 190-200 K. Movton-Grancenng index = 28.0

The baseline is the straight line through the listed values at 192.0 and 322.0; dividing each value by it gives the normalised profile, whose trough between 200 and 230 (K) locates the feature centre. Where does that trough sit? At 227.0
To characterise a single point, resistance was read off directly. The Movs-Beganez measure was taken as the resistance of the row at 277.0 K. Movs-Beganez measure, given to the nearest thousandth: 6.128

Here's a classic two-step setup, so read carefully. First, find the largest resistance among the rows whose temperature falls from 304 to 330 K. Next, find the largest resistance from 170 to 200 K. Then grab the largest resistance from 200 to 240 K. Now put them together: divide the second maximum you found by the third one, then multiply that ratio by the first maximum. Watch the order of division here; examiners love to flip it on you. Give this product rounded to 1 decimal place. 7.8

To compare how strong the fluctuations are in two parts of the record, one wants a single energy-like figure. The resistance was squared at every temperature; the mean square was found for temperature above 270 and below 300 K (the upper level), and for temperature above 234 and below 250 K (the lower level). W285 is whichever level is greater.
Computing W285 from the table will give 26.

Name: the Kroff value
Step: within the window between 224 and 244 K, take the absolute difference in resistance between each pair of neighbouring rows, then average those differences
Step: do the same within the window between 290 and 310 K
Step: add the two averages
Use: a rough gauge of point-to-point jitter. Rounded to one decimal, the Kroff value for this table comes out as 1.7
